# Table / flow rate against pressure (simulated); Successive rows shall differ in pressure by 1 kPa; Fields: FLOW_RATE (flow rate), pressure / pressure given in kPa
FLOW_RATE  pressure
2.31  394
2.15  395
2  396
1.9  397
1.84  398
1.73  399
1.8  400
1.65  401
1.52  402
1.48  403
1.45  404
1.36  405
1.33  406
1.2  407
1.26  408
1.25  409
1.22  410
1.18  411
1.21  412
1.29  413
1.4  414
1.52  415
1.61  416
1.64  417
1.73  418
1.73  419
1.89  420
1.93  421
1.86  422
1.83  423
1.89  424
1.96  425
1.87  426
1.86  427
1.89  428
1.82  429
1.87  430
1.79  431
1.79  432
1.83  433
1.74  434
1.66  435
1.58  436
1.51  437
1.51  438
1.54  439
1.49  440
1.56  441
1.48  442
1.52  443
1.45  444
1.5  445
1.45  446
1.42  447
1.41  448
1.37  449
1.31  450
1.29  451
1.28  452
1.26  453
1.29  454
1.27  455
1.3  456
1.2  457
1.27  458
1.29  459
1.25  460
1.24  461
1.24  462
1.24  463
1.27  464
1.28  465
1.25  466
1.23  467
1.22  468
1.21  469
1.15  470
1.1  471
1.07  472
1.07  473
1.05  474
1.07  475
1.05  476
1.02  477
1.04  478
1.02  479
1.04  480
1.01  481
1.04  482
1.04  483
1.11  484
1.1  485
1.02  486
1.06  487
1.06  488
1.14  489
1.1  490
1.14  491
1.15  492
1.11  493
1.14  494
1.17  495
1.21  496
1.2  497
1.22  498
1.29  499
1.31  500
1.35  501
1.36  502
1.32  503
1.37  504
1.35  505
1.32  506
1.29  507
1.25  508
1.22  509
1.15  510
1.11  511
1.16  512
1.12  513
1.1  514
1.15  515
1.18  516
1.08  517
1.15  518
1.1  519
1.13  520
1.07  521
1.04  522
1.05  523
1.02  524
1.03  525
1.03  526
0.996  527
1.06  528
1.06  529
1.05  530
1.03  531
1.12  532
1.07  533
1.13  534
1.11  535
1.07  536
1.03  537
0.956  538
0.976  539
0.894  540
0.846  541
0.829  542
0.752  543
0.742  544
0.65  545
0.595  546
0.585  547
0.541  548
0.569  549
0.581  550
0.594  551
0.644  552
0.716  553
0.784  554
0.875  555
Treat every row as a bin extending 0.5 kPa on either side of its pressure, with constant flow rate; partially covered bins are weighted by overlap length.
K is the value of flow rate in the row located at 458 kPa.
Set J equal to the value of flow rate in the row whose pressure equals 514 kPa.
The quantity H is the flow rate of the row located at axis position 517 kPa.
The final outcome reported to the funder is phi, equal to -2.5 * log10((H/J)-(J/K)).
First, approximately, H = 1.08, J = 1.1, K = 1.27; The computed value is 2.3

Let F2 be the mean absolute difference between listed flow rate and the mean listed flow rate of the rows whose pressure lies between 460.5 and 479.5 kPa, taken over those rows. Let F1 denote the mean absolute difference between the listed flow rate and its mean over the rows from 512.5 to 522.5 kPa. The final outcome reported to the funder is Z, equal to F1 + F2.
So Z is 0.123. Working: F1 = 0.03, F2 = 0.09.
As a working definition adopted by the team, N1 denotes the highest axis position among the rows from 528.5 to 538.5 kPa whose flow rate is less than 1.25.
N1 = 538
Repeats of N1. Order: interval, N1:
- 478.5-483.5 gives 483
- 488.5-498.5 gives 498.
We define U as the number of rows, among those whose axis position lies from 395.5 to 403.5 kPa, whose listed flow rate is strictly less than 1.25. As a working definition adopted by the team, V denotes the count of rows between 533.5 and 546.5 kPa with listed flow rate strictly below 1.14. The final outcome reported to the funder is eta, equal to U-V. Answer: -13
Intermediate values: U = 0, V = 13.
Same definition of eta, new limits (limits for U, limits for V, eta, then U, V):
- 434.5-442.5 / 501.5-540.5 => -26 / 0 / 26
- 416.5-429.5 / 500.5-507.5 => 0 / 0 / 0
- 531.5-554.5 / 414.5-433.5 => 23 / 23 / 0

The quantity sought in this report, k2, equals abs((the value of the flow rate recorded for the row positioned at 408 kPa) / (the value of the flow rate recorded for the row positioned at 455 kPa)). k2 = 0.99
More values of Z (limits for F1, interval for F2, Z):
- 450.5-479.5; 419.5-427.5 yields 0.118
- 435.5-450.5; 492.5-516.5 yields 0.136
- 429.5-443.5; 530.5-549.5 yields 0.305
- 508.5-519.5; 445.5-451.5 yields 0.085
